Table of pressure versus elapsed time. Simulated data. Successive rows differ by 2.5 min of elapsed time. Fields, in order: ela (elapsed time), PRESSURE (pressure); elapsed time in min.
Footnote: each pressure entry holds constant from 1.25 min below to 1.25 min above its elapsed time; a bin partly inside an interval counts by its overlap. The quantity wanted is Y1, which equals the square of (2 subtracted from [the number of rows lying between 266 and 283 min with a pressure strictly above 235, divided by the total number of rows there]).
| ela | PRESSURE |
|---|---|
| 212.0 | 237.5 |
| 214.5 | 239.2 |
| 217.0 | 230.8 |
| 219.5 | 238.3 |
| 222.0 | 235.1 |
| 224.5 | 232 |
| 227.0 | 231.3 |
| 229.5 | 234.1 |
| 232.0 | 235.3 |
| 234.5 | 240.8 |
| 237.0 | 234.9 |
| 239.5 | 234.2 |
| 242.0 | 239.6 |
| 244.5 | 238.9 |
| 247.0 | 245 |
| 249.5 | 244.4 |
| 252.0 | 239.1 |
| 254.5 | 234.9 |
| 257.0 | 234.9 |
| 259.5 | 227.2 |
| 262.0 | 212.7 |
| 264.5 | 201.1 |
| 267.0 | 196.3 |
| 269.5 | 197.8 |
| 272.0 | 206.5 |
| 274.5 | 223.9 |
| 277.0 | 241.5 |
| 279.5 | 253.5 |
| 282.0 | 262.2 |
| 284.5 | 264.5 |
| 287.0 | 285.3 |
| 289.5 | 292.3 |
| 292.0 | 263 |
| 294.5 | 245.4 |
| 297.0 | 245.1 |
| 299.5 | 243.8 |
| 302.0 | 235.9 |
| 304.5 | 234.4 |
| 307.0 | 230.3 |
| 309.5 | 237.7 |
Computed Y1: 2.47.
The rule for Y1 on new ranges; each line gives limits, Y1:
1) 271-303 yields 1.33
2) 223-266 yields 2.52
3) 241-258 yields 1.65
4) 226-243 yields 2.47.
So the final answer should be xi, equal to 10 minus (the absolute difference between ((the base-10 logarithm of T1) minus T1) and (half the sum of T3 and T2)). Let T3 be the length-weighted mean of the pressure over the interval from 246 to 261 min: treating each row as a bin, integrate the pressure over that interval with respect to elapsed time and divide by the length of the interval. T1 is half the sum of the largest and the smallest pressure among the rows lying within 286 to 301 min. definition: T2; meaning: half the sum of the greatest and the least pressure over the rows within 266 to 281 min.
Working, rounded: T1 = 268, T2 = 225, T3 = 237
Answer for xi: -487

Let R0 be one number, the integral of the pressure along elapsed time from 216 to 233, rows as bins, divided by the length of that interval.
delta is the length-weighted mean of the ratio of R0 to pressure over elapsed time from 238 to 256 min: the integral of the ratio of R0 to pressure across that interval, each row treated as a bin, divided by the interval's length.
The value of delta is 0.98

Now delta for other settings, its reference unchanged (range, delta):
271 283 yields 0.99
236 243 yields 0.99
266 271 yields 1.18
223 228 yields 1.01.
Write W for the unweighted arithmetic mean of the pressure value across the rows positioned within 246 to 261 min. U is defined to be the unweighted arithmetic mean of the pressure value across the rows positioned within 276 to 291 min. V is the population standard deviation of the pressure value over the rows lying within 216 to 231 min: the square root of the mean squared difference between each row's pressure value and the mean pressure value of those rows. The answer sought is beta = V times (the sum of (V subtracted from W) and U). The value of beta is 1300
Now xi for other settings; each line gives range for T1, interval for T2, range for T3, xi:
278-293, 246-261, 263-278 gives -484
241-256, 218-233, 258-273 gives -449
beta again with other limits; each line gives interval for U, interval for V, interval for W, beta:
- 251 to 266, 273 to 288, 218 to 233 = 8450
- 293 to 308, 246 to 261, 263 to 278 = 2726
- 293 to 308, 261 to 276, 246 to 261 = 4473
